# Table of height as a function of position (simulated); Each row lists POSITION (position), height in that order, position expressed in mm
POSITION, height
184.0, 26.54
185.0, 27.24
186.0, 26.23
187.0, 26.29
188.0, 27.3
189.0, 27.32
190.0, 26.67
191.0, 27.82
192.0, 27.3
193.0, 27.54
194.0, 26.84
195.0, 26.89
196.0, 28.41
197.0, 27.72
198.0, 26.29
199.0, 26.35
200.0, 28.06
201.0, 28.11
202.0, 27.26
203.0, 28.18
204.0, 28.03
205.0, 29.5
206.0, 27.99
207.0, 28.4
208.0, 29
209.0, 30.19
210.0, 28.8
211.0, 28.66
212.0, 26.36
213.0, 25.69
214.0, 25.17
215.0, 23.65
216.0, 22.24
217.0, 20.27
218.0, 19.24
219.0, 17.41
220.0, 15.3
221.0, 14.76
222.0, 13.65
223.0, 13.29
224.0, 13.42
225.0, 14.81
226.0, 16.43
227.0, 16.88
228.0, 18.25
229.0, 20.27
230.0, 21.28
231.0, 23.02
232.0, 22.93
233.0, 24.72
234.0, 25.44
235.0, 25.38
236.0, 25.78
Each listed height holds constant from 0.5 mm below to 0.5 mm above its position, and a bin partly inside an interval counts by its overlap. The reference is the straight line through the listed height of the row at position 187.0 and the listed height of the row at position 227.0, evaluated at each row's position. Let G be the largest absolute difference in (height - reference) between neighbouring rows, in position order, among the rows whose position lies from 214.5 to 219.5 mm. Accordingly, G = 1.73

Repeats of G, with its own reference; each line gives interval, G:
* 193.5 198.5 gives 1.76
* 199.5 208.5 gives 1.71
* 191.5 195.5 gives 0.48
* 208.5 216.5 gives 2.06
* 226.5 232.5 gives 2.26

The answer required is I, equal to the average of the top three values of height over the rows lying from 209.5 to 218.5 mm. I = 27.9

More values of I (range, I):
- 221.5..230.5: 19.9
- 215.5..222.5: 20.6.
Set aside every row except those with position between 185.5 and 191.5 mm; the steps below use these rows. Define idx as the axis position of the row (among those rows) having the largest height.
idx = 191.0 mm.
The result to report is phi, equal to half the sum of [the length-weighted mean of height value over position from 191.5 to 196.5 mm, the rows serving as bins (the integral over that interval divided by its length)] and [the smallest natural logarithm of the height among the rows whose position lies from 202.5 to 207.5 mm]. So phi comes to 15.4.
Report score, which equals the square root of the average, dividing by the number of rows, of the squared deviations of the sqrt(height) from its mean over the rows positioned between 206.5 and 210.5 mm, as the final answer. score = 0.06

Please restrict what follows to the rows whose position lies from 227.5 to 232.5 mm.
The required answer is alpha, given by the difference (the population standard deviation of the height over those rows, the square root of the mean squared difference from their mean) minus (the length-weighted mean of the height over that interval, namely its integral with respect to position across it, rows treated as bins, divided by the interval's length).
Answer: -19.4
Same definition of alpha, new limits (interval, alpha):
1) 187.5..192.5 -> -26.9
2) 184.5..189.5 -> -26.4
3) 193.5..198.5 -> -26.5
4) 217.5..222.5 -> -14.1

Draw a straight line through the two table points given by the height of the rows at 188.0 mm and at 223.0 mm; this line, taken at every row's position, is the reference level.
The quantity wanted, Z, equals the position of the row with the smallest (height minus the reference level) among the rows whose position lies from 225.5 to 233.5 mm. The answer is 226.0 mm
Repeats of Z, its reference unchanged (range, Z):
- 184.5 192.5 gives 186.0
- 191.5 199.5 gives 192.0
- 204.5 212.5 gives 206.0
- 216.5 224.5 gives 222.0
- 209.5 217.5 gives 217.0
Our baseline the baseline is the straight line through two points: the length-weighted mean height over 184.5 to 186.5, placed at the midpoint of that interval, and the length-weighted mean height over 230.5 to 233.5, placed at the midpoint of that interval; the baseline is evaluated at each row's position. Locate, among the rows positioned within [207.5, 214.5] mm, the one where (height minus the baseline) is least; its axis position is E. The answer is 214.0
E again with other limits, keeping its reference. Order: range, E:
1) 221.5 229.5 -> 223.0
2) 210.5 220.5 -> 220.0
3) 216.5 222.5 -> 222.0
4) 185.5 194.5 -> 186.0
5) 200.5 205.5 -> 202.0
